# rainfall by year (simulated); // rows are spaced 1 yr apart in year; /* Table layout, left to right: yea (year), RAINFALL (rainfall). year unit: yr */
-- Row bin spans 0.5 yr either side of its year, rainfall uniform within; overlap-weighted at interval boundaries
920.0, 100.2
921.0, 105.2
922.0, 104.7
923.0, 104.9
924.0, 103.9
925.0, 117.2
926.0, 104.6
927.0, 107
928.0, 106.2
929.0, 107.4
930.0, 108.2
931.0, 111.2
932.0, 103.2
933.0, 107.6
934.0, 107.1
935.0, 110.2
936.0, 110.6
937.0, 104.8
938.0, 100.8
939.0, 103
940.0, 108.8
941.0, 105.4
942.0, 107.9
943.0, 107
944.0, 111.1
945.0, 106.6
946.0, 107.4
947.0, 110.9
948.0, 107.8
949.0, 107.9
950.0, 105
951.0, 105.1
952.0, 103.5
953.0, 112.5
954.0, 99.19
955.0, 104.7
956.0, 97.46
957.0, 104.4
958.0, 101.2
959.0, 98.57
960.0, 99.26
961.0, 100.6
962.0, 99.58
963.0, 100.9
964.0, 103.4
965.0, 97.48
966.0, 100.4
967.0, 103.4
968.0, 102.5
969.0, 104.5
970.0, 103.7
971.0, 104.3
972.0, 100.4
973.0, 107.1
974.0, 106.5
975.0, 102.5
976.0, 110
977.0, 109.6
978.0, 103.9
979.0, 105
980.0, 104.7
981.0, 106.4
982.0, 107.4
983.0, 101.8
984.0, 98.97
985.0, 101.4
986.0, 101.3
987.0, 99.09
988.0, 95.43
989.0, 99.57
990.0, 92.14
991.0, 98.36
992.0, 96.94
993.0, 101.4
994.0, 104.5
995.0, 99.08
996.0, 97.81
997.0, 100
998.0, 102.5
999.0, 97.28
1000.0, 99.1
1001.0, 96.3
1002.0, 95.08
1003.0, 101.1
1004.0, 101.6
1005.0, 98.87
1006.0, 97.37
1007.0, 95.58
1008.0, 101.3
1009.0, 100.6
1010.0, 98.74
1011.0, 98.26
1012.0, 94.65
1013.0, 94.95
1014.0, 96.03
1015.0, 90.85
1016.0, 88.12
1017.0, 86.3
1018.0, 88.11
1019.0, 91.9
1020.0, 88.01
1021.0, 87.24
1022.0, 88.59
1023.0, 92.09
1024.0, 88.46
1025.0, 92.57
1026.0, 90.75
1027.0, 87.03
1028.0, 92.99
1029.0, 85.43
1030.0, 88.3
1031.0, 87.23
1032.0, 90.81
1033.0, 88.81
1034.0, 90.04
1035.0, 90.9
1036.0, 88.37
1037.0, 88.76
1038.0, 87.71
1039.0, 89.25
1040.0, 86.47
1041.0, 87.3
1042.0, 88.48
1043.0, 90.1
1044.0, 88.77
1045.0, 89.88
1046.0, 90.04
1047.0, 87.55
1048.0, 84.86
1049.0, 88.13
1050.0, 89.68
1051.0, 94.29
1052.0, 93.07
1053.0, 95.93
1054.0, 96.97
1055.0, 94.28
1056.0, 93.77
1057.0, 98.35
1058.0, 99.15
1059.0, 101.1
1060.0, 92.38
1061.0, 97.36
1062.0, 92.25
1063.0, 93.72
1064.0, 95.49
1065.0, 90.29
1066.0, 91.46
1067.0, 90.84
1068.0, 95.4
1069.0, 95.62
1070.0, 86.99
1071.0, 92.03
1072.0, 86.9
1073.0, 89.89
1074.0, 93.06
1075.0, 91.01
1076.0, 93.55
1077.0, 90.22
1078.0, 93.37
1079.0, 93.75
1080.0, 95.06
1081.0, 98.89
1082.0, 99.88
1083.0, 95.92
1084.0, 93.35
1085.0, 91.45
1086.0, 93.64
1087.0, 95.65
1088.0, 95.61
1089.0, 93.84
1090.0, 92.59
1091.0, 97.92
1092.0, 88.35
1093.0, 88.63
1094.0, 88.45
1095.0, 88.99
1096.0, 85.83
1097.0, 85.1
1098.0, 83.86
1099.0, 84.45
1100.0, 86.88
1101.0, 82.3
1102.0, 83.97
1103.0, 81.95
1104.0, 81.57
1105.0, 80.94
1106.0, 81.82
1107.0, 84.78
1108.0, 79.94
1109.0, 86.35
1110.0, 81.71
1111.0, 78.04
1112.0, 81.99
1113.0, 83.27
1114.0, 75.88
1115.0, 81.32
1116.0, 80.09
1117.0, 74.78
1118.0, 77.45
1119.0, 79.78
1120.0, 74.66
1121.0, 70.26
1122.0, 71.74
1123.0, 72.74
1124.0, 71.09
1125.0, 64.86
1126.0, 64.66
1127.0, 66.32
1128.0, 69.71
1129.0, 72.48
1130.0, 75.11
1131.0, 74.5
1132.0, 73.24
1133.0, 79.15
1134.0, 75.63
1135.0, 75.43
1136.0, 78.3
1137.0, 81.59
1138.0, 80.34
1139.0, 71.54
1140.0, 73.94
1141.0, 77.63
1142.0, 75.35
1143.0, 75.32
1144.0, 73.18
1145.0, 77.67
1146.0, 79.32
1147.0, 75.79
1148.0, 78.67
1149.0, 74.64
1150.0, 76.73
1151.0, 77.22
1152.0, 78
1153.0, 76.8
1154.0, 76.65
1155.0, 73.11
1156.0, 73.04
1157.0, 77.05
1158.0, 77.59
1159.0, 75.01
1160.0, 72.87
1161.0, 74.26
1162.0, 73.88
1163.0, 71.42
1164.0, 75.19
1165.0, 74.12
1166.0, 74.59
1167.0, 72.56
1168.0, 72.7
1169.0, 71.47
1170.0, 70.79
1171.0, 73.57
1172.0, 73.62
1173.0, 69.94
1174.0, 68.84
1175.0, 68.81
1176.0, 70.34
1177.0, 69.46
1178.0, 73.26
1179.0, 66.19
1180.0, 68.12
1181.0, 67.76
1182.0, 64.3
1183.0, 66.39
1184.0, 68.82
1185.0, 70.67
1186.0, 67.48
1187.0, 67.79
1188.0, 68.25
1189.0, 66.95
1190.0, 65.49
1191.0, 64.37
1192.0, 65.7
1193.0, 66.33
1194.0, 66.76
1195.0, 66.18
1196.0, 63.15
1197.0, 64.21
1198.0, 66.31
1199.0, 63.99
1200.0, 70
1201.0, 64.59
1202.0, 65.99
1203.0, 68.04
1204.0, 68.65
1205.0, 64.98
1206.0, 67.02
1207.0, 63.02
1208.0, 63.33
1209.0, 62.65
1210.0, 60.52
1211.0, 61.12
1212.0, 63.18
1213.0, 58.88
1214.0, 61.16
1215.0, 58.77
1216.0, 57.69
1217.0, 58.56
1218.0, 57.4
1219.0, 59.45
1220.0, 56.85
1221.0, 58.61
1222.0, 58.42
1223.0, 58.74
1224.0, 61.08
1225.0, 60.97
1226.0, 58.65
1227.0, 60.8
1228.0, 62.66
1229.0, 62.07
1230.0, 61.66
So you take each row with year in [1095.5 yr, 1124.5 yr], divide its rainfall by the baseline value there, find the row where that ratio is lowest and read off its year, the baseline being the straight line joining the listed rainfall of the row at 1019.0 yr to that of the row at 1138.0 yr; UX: 1121.0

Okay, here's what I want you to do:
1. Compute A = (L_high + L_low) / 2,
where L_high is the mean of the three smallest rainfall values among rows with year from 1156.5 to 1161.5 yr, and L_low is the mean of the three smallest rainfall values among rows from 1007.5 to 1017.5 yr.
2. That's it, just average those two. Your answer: 81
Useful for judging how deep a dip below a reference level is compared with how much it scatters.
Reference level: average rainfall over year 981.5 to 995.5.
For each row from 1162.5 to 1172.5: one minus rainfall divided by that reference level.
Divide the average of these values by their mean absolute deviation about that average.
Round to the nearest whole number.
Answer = 22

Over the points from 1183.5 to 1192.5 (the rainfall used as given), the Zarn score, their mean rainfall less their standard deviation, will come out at 65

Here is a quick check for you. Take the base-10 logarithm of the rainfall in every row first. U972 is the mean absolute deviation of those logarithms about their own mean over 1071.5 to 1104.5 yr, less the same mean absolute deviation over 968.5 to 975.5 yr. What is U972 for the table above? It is 0.014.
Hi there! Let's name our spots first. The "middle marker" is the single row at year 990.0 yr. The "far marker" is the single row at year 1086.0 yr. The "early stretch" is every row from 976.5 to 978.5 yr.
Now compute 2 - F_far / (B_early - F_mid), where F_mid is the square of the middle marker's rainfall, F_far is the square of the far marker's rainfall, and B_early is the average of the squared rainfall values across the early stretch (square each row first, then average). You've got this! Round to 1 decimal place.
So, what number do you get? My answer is -1.0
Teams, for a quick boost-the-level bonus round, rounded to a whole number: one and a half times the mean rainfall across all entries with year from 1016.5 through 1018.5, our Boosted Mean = 131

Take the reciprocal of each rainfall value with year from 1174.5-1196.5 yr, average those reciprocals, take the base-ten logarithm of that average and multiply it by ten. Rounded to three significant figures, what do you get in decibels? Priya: -18.3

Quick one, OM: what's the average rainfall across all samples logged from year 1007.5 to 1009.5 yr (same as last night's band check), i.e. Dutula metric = 101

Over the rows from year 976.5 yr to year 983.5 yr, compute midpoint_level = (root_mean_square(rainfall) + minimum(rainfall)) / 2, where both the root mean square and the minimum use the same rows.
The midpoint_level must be 104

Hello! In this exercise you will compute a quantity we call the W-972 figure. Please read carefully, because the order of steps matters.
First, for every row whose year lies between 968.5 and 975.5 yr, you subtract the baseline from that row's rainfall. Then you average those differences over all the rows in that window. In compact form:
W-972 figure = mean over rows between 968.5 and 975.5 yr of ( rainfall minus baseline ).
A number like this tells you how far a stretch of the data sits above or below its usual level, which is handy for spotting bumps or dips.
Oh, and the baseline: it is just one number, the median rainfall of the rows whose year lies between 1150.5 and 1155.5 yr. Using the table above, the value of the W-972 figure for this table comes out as 27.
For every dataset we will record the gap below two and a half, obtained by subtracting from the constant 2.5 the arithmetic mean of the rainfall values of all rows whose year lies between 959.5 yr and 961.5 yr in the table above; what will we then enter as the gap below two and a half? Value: -97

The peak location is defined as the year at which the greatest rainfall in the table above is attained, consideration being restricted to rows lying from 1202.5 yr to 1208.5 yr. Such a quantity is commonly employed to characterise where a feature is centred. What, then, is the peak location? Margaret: 1204.0 yr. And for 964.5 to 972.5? 969.0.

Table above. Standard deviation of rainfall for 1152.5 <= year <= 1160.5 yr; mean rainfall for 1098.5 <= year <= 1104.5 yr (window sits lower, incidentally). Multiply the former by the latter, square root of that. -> 13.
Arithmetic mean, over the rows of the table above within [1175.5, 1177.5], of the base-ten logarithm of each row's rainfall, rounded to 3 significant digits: 1.84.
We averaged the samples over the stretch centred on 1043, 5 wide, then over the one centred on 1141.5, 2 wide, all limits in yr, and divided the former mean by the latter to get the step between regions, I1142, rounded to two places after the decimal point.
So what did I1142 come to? 1.16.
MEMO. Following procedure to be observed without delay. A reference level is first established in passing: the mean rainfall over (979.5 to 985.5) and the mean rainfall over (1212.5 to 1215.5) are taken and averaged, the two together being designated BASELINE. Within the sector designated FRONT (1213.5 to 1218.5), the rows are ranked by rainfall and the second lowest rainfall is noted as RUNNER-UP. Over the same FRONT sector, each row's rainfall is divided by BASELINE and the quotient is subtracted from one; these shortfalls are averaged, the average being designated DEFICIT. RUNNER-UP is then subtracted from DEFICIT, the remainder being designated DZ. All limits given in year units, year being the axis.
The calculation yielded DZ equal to -57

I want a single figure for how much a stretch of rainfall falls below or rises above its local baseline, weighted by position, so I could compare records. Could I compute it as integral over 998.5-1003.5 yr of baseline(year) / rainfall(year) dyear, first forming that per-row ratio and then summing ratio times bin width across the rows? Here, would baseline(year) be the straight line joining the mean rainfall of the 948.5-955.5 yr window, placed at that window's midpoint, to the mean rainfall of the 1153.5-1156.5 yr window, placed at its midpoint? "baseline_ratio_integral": 5.01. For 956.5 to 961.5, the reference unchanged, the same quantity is 5.18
